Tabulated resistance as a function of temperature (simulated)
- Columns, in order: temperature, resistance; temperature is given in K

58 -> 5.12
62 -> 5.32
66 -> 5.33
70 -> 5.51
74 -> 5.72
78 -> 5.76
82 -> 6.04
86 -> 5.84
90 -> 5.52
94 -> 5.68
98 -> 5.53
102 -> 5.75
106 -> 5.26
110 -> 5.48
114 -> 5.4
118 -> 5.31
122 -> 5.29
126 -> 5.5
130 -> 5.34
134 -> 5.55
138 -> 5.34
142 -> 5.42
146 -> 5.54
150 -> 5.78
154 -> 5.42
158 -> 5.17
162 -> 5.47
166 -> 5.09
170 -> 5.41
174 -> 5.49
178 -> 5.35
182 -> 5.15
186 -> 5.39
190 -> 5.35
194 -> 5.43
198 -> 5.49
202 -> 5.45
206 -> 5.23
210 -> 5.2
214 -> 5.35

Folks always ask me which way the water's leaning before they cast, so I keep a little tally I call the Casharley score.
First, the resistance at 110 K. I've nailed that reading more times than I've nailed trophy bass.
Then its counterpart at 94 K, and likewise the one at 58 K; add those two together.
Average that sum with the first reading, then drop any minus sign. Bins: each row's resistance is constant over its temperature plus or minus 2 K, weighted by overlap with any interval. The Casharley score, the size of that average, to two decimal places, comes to 8.14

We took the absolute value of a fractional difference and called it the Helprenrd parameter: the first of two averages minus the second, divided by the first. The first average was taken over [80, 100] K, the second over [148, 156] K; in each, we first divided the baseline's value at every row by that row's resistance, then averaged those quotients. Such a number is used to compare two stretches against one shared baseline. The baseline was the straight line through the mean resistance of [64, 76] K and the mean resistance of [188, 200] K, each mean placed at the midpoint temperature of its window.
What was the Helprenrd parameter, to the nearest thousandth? 0.013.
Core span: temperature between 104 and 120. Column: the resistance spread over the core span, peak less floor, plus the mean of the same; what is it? 5.58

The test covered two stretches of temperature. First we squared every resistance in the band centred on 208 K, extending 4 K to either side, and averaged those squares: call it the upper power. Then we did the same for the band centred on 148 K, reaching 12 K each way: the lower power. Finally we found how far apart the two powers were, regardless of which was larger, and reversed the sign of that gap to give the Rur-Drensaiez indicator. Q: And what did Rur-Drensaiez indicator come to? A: -2.49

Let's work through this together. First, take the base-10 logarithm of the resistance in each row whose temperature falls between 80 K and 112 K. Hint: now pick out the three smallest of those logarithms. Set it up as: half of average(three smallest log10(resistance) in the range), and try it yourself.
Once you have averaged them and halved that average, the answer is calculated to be 0.367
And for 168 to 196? 0.361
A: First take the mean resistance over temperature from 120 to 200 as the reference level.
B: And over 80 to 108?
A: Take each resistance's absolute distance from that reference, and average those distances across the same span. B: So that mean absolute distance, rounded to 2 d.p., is 0.30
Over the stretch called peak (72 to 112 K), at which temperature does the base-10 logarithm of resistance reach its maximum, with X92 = 82 K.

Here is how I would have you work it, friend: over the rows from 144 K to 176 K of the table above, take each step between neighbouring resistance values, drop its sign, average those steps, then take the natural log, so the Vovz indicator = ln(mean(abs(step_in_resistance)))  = -1.3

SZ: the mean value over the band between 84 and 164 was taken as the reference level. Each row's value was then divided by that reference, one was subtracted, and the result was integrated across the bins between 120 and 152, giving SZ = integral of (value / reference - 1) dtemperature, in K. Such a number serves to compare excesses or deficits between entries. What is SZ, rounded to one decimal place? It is -0.1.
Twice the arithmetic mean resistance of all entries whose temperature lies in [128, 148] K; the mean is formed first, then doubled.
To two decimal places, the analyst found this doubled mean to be 10.88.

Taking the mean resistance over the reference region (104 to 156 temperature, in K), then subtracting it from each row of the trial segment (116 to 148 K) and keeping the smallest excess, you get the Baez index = -0.14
